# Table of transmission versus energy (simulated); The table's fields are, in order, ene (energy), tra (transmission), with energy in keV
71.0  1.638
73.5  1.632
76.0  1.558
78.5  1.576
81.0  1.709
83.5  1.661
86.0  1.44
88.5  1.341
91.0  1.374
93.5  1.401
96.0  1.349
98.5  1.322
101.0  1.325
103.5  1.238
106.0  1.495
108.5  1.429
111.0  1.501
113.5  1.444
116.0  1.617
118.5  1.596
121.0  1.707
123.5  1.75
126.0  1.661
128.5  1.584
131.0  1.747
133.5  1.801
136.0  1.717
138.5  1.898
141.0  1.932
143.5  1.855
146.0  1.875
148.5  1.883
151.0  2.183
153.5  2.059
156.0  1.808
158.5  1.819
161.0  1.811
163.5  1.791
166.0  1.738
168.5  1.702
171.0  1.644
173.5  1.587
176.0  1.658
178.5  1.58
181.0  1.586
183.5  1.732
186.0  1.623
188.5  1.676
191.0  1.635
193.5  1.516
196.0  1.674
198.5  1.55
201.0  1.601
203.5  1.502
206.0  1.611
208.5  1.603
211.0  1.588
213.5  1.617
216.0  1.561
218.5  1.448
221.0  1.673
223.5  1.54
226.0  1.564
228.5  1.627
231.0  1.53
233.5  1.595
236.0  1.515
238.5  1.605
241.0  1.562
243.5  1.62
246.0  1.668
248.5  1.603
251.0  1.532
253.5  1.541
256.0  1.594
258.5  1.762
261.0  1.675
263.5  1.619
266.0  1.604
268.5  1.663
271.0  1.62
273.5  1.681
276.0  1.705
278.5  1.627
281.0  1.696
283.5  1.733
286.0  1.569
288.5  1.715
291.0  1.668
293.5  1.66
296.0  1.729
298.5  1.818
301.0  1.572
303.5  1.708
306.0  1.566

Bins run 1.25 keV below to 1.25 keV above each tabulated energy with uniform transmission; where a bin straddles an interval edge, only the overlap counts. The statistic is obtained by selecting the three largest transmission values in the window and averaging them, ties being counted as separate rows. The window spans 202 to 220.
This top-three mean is 1.61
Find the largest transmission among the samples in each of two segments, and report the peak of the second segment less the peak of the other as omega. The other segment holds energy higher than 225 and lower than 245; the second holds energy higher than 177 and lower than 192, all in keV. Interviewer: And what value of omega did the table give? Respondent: 0.1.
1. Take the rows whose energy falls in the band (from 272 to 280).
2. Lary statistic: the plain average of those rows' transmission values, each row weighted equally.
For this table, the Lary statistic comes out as 1.67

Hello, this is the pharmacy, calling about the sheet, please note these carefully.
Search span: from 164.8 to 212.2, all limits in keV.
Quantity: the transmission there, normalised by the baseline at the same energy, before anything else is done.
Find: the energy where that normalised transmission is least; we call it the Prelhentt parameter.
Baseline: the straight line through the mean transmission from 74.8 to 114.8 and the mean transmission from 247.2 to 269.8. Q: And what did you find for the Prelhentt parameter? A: 203.5 keV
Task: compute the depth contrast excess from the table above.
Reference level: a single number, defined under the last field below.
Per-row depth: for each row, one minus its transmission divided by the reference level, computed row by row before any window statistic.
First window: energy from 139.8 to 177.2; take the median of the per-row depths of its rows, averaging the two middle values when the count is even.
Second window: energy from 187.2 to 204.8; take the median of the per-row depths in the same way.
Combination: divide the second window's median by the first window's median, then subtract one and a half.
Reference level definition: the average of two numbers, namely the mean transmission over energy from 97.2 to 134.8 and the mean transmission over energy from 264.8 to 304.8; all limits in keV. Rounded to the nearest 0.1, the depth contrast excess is -1.5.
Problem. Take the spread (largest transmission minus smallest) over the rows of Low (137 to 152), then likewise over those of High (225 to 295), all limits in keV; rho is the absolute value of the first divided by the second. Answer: 1.33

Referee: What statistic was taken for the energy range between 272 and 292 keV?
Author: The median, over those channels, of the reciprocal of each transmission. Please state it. 0.59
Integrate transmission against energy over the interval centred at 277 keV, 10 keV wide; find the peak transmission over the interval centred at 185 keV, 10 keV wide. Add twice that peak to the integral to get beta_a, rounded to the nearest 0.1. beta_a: 20.2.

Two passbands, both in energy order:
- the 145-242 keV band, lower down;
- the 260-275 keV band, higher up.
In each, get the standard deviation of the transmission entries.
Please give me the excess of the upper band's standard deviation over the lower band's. -0.12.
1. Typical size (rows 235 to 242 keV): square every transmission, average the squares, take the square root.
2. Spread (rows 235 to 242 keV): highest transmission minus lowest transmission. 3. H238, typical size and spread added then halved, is 0.83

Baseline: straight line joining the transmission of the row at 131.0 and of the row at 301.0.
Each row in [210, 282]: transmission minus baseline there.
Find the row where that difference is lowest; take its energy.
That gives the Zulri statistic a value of 218.5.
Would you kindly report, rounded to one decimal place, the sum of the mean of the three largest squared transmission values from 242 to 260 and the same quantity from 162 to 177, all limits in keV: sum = 5.9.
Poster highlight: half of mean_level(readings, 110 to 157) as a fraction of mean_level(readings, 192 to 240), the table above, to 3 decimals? 0.562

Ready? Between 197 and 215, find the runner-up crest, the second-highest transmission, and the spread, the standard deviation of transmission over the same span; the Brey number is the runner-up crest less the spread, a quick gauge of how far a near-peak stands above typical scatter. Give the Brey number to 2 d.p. 1.57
